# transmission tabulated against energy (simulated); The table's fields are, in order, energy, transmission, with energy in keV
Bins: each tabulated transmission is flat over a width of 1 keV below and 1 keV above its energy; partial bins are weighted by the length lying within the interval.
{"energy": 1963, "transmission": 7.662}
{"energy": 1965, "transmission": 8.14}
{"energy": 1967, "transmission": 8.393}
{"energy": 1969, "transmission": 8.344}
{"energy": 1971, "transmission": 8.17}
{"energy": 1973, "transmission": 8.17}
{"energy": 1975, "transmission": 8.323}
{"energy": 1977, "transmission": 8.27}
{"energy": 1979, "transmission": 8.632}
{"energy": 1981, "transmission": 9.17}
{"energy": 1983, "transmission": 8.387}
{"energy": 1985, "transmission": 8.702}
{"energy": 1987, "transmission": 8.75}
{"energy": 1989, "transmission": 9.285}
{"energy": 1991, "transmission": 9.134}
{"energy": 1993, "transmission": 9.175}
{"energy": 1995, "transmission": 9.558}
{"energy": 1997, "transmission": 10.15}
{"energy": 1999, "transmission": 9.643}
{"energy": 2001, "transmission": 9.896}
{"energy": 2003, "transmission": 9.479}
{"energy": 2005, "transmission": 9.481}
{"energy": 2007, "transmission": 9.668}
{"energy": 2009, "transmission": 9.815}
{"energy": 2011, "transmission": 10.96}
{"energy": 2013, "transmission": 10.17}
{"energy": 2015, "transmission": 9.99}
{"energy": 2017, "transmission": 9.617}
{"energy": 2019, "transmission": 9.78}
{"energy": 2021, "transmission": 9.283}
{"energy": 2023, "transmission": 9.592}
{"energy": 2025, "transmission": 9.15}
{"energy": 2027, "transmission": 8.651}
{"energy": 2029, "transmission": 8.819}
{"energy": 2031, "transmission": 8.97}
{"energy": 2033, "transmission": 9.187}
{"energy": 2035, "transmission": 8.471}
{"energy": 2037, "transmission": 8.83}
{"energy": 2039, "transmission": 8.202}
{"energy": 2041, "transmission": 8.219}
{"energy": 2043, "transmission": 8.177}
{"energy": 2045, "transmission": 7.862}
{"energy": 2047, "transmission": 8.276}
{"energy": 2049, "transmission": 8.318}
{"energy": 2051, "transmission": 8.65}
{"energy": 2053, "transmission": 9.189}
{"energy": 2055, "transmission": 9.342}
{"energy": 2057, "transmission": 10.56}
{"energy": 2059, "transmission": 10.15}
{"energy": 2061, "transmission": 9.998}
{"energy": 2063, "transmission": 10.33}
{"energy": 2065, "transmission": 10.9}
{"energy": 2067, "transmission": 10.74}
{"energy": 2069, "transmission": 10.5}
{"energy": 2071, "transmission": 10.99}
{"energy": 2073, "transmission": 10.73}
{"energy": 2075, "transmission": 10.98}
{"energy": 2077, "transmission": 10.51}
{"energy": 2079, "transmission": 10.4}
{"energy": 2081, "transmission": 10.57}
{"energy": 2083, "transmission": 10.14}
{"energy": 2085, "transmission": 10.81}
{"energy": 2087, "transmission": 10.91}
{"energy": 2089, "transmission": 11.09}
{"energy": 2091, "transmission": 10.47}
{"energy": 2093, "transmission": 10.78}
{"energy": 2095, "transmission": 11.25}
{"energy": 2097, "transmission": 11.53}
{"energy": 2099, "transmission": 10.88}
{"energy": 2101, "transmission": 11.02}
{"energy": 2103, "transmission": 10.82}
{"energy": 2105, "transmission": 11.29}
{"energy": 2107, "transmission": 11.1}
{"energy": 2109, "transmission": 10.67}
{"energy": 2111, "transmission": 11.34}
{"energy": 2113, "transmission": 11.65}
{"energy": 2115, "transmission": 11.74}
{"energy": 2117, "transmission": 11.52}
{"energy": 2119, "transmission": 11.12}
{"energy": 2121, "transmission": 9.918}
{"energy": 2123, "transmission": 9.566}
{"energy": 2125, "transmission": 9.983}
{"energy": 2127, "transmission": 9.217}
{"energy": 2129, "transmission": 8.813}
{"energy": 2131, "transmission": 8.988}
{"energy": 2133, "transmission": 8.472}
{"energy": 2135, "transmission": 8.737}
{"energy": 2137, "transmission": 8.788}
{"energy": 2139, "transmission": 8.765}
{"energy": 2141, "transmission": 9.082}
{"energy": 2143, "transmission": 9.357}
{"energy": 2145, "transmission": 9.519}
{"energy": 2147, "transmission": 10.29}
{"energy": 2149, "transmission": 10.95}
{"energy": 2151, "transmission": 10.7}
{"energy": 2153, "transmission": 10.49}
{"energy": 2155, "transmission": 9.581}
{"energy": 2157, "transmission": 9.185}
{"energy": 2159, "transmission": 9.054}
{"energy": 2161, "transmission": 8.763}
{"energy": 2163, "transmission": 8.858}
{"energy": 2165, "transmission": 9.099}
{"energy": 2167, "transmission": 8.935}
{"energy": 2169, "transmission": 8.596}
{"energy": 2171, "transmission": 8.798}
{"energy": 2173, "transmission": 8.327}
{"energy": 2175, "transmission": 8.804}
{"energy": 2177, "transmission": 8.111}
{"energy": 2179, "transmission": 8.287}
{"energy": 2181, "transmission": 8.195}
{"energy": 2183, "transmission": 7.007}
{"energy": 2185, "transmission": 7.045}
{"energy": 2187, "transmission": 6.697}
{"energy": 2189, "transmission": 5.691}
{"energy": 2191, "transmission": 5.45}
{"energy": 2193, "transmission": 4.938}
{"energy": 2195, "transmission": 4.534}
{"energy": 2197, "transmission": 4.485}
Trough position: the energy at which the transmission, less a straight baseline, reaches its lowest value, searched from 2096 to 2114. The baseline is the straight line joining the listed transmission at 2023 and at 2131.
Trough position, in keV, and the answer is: 2109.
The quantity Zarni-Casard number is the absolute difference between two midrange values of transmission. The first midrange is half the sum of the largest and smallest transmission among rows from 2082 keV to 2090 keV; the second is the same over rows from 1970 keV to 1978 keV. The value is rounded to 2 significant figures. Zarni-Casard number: 2.4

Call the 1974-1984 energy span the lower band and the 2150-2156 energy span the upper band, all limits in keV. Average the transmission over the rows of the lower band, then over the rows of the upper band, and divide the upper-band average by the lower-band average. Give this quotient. 1.2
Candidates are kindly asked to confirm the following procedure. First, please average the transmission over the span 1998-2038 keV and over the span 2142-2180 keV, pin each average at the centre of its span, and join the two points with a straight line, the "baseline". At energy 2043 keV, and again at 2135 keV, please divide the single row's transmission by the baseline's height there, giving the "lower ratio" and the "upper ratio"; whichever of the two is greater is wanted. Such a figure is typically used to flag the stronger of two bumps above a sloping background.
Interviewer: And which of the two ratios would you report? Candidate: 0.94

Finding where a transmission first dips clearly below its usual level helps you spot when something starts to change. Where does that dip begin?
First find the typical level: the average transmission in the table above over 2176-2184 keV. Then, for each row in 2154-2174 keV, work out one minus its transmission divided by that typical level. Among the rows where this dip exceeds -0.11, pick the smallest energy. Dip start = 2161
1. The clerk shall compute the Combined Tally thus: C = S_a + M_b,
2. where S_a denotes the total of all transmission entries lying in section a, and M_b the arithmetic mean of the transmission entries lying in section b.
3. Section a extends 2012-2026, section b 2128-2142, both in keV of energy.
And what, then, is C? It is 76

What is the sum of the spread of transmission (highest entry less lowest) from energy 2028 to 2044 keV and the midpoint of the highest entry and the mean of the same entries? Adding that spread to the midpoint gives 9.9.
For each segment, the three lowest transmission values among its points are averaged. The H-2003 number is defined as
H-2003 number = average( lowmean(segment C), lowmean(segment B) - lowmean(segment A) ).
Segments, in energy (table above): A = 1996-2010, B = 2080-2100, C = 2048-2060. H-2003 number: 4.8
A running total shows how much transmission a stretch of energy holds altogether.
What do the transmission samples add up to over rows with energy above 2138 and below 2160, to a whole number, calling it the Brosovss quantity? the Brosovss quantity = 107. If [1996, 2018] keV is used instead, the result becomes 109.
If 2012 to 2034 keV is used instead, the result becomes 103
